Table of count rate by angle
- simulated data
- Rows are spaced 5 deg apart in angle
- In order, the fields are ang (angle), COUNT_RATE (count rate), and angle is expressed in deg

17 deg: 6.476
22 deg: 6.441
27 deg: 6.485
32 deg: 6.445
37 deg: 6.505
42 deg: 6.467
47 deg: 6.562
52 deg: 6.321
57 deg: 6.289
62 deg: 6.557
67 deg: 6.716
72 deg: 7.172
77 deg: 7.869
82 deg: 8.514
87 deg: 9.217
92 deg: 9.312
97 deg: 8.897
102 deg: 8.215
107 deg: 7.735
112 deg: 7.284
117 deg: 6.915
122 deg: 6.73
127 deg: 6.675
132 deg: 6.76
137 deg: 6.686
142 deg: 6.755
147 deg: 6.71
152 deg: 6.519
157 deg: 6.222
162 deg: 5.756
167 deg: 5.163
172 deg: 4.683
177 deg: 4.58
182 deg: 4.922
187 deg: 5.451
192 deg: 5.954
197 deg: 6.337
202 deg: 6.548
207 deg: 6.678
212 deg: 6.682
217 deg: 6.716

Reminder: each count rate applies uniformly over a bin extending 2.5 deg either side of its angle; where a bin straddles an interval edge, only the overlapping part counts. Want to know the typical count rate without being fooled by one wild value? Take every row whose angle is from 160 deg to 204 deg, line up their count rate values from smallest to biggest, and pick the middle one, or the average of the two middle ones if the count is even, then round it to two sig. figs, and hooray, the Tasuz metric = 5.5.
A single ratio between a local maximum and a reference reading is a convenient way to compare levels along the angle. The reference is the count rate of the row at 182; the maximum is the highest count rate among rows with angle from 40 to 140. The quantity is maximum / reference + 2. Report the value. 3.9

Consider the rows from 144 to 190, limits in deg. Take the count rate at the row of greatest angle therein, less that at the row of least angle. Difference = -1.3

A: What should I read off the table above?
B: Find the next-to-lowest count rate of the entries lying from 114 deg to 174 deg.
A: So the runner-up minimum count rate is 5.163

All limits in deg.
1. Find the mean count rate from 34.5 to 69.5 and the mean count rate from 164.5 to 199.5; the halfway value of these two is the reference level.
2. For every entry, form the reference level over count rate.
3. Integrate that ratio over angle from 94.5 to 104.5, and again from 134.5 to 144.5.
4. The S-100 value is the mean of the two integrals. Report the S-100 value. 7.8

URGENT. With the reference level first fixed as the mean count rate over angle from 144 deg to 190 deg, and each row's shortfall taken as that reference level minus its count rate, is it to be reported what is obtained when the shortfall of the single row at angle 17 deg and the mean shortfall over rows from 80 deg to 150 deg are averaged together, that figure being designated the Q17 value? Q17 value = -1.5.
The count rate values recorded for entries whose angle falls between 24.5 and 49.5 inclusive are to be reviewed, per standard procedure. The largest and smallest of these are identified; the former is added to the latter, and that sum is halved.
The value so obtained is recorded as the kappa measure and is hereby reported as 6.5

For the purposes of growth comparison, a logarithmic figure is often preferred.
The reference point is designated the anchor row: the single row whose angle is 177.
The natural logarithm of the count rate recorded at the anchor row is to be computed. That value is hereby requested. 1.52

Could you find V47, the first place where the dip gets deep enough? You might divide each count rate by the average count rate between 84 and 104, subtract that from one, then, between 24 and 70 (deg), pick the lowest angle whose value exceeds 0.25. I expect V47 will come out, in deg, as 27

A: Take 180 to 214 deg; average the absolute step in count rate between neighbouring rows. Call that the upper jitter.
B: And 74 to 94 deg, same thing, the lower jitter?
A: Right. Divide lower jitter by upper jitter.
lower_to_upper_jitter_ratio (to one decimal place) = 1.6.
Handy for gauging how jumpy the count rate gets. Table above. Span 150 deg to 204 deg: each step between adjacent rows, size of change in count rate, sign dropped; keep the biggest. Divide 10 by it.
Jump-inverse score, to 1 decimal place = 16.9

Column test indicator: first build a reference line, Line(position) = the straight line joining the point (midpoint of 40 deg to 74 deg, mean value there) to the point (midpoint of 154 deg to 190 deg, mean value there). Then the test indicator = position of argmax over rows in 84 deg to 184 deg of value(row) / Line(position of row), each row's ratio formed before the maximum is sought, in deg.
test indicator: 92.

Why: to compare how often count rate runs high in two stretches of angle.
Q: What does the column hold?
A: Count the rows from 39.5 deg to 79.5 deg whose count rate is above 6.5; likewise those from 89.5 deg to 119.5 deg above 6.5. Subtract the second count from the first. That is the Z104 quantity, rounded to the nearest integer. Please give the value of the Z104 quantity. -1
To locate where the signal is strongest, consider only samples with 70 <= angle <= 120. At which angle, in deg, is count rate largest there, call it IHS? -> 92 deg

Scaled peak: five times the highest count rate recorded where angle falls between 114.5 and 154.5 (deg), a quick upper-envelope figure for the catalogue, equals 34.6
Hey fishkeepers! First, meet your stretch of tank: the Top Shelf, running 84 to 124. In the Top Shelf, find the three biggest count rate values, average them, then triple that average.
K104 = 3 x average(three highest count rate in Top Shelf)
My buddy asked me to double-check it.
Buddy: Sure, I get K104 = 27.4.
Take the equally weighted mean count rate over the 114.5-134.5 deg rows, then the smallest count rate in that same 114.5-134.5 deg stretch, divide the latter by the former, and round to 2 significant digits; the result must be 0.99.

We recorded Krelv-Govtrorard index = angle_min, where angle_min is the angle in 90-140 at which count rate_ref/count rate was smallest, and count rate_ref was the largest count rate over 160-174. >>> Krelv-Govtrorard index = 92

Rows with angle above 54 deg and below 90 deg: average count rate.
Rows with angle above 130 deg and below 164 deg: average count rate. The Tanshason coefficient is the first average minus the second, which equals 0.99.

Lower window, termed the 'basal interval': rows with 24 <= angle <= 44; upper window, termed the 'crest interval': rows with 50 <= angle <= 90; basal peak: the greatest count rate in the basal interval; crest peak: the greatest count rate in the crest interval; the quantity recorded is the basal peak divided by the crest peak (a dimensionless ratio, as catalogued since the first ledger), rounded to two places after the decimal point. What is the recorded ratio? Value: 0.71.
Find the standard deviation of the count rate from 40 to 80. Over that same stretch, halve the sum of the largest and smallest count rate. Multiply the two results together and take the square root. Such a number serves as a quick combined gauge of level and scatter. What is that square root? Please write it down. 1.9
